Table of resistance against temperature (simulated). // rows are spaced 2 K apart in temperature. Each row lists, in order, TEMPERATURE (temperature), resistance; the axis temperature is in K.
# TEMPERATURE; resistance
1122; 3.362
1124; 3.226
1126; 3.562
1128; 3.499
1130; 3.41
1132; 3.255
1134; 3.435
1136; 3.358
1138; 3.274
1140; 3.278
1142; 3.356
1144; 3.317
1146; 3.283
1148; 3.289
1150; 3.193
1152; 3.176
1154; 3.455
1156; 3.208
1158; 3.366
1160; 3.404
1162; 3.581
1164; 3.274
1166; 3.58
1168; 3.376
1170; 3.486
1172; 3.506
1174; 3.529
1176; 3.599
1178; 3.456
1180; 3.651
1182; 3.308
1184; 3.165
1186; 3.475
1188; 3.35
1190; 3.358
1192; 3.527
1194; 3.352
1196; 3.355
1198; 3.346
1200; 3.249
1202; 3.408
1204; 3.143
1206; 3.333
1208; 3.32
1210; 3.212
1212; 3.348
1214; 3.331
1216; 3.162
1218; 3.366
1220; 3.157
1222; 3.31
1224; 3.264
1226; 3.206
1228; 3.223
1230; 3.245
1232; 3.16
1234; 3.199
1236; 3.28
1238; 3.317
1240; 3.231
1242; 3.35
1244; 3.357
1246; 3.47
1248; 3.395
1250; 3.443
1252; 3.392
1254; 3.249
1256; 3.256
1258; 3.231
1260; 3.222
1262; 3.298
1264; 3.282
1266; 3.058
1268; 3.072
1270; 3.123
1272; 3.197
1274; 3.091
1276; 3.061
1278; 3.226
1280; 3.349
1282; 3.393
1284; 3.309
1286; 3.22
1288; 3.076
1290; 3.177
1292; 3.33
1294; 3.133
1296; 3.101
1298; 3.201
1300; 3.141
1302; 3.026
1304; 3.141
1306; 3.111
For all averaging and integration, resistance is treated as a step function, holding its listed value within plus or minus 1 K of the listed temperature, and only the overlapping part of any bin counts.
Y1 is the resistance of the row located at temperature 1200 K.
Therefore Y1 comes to 3.249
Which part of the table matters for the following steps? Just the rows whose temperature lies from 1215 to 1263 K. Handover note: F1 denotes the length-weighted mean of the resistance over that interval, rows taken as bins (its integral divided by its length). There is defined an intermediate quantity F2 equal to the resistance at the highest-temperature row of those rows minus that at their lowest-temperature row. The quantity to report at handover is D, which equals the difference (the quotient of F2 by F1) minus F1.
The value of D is -3.24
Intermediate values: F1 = 3.28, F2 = 0.14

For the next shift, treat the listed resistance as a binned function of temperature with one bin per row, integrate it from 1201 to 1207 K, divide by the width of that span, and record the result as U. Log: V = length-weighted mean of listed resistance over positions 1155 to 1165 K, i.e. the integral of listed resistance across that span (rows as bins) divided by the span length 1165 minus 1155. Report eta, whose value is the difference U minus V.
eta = -0.07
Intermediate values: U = 3.29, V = 3.37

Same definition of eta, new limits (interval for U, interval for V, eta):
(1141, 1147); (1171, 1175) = -0.20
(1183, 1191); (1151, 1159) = 0.04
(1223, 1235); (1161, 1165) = -0.21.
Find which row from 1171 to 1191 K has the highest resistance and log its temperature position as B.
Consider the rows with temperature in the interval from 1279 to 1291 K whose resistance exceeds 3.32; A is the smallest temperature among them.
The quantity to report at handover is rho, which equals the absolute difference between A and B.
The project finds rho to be 100 K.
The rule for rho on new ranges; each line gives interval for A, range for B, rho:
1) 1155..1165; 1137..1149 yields 16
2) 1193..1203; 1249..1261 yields 56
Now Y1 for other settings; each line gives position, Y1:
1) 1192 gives 3.527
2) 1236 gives 3.28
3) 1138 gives 3.274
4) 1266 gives 3.058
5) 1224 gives 3.264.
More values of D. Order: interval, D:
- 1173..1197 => -3.48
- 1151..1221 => -3.37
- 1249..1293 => -3.26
